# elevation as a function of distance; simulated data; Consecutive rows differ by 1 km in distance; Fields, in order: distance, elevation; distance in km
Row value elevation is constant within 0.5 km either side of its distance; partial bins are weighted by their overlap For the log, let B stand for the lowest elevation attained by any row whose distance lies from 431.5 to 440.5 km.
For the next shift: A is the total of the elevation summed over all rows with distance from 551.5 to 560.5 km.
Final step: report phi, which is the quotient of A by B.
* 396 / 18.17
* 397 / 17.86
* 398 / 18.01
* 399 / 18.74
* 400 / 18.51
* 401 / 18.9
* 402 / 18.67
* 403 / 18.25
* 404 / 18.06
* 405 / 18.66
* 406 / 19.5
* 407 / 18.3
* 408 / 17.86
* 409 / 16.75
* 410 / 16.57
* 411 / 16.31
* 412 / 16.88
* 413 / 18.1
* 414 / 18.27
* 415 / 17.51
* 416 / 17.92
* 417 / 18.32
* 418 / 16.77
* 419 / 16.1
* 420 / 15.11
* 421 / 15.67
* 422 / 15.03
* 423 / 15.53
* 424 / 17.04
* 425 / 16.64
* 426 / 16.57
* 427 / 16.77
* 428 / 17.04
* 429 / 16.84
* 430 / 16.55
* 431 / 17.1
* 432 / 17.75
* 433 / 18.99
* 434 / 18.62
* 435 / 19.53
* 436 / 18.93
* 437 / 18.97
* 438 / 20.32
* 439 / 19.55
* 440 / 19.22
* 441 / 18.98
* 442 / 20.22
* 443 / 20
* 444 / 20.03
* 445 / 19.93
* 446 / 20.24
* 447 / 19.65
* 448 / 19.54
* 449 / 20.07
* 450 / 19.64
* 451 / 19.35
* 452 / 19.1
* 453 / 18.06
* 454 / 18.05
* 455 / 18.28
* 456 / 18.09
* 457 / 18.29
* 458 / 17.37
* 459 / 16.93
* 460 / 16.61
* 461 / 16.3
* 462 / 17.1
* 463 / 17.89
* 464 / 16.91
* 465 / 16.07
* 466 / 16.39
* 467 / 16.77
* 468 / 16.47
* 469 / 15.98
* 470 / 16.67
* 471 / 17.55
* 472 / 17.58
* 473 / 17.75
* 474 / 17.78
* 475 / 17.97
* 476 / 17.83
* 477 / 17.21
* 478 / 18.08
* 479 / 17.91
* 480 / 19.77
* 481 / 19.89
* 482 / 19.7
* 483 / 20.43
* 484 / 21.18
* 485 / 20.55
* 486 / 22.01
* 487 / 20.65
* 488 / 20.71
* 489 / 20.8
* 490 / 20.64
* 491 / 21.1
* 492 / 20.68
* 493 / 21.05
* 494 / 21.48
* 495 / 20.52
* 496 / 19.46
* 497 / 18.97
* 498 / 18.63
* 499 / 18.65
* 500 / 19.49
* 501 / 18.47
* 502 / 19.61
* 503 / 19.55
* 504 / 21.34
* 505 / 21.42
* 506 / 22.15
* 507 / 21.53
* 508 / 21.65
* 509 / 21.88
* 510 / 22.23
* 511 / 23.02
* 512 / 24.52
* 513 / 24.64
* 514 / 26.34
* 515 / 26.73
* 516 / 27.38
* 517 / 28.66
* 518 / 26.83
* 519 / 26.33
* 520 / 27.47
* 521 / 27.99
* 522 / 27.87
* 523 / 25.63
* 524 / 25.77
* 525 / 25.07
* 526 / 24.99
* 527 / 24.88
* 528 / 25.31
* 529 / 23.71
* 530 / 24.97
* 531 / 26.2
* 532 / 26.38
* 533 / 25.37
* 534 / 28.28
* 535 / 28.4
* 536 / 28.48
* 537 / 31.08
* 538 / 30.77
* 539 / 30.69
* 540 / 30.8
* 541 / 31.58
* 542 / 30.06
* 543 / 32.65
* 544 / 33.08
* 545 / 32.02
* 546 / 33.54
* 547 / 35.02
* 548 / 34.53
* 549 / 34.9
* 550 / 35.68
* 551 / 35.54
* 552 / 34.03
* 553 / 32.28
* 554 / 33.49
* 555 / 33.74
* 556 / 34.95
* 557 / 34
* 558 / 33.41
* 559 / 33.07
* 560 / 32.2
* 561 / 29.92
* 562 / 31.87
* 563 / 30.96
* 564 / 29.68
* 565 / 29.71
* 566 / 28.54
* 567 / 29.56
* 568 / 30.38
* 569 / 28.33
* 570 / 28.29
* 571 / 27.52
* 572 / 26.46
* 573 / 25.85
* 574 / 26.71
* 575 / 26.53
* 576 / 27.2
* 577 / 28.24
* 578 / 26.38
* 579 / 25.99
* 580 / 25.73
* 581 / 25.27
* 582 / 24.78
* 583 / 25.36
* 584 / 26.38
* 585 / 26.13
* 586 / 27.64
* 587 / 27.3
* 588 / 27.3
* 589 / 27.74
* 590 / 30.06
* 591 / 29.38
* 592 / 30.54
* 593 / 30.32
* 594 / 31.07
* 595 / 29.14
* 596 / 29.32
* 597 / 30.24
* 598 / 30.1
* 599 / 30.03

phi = 17.0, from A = 301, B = 17.75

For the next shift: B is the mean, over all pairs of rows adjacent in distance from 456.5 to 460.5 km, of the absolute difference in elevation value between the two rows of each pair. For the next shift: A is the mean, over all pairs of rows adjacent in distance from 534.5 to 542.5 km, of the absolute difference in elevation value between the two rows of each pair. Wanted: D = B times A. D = 0.44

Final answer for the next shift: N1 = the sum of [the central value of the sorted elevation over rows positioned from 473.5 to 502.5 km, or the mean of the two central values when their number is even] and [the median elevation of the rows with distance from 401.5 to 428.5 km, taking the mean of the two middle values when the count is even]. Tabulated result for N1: 37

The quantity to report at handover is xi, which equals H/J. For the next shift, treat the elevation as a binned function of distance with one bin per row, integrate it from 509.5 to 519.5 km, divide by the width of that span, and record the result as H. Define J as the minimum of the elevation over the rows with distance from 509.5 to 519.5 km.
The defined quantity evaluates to 1.15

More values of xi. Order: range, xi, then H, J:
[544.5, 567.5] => 1.15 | 33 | 28.54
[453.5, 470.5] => 1.07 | 17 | 15.98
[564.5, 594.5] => 1.12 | 28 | 24.78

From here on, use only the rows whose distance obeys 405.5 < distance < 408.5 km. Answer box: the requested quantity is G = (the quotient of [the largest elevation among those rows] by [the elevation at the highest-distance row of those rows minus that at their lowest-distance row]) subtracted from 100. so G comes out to 112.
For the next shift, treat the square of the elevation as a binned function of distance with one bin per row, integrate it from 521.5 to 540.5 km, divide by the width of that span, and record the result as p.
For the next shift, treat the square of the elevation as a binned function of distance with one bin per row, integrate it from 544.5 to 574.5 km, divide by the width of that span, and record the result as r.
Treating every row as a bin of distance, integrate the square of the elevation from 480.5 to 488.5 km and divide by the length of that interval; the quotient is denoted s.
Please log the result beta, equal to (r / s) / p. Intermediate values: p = 739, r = 1003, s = 426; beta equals 0.0032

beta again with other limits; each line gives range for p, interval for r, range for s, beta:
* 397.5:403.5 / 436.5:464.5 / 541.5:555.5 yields 0.0009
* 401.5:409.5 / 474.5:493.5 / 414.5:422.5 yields 0.0043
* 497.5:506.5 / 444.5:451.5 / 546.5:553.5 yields 0.0008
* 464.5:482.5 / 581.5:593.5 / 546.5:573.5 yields 0.0025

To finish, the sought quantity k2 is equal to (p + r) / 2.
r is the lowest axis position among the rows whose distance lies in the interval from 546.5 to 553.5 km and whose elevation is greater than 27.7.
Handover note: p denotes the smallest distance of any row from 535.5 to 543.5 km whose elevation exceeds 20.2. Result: 541.5 km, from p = 536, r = 547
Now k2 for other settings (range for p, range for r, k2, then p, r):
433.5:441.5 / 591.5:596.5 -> 515.0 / 438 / 592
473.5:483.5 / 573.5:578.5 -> 530.0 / 483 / 577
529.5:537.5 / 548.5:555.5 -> 539.5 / 530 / 549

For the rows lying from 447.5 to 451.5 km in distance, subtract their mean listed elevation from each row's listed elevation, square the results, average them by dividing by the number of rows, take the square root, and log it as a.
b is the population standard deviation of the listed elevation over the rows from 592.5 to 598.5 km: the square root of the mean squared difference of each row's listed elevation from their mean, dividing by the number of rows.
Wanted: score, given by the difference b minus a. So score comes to 0.4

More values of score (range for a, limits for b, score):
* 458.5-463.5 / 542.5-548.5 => 0.5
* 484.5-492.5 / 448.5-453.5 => 0.2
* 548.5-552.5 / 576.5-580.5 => 0.3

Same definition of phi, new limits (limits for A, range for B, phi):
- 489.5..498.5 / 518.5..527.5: 7.3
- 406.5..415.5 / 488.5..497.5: 8.3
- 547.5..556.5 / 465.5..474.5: 19.3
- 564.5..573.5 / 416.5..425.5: 16.9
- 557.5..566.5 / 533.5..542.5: 9.9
